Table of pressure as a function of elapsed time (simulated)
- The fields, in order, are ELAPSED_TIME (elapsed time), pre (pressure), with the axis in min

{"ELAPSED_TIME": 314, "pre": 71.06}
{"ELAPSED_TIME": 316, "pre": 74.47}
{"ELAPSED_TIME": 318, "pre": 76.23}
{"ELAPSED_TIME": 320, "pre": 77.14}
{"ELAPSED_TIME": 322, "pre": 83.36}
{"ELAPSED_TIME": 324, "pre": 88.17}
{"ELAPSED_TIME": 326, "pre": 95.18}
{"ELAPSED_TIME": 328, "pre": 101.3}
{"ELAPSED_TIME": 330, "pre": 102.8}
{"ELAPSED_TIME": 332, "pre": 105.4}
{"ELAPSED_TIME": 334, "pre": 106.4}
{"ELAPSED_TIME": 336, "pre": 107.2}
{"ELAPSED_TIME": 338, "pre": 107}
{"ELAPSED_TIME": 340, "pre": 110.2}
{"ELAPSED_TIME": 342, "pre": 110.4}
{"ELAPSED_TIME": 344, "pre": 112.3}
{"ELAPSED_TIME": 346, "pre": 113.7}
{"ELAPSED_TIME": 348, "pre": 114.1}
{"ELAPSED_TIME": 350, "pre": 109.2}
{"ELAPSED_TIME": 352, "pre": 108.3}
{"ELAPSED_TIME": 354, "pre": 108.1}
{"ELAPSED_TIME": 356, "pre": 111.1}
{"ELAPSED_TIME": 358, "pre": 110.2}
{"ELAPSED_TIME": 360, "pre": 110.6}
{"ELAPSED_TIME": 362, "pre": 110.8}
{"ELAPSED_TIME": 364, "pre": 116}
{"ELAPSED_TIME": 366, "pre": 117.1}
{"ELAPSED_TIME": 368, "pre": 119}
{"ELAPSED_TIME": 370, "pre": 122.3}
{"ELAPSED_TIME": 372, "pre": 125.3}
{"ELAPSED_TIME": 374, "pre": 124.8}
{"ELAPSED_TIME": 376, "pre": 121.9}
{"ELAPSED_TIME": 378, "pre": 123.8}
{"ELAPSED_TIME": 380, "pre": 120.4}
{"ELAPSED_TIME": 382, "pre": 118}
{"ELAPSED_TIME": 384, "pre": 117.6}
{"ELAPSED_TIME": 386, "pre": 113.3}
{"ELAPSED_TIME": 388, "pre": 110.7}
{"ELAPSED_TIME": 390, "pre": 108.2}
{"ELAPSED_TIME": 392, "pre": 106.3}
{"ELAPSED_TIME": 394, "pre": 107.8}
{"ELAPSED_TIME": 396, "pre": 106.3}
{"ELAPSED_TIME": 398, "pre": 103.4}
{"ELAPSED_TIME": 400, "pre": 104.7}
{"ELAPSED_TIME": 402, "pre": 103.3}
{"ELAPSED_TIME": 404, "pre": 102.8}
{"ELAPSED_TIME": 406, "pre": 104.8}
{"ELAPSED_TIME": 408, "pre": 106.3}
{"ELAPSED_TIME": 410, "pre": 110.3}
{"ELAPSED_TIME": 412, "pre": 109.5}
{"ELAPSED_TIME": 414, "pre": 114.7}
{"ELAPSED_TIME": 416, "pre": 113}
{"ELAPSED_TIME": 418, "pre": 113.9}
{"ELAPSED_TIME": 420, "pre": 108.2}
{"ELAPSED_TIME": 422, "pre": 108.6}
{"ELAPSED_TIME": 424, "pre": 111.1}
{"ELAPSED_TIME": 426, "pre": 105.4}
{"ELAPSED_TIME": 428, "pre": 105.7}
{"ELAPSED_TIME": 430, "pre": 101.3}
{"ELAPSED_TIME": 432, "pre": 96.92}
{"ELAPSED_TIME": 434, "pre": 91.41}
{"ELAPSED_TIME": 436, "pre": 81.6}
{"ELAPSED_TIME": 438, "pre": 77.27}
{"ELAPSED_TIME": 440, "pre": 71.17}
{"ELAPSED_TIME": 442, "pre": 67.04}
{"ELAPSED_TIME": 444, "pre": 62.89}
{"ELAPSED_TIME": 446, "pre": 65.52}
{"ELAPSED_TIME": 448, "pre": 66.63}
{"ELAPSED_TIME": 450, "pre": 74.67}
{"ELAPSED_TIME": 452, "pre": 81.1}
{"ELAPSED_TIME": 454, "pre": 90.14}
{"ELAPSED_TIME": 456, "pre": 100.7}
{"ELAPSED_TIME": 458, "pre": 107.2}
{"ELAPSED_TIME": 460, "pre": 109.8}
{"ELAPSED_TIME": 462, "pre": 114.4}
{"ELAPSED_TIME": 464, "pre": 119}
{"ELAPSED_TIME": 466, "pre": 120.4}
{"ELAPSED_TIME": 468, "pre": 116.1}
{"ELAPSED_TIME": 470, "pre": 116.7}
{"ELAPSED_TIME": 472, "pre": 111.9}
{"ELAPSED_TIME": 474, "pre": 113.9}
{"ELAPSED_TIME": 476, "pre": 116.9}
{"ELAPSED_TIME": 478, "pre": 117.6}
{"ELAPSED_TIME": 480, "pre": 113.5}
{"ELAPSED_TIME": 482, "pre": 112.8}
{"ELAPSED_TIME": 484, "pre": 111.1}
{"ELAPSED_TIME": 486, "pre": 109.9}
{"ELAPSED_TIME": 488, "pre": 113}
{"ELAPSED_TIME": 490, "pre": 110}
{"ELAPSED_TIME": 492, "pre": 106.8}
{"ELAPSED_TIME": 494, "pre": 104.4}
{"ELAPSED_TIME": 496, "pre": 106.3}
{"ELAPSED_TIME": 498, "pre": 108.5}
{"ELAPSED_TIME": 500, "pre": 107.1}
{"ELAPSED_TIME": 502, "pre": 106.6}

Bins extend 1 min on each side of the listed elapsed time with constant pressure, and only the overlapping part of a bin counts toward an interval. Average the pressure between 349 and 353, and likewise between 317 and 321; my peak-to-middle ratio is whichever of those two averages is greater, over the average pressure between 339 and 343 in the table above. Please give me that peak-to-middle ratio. 0.99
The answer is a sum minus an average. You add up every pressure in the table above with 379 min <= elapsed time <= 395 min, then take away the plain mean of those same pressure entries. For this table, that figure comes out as 790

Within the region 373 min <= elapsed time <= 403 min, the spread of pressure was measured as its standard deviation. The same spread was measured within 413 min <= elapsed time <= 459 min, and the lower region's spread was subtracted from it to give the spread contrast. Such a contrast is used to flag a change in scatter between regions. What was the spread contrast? 10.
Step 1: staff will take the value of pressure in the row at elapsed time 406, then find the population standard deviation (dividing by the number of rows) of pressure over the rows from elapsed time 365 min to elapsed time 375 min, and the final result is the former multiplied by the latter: 336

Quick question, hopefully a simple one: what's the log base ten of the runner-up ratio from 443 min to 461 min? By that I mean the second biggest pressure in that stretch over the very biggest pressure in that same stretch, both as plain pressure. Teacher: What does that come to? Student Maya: -0.010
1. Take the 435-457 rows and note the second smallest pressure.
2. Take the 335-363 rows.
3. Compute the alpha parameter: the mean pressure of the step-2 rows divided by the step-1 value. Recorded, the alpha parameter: 1.7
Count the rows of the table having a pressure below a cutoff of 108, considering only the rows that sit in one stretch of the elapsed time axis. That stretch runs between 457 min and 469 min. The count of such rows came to 1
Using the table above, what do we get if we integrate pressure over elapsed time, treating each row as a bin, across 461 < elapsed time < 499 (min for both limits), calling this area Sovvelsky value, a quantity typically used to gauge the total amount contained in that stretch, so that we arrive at 4286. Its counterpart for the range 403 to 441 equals 3868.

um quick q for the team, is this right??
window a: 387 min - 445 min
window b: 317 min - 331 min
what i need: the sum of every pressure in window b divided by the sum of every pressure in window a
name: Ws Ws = 0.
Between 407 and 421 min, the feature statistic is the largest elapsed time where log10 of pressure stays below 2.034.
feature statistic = 408 min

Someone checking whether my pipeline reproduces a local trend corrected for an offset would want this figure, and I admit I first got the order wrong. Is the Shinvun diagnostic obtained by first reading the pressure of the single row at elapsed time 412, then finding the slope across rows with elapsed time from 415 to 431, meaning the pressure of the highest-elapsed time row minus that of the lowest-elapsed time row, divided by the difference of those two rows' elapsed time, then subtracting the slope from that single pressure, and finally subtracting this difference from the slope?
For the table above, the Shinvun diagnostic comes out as -111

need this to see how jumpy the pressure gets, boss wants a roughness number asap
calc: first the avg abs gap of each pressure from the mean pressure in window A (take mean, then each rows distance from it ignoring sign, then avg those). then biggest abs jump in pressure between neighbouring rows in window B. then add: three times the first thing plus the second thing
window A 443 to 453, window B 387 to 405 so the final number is 21.4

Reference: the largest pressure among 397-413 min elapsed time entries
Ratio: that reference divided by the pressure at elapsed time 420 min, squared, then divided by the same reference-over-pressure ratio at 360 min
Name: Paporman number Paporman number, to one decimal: 1.0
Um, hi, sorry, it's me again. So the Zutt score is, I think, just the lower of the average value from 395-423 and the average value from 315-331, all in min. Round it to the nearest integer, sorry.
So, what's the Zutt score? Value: 87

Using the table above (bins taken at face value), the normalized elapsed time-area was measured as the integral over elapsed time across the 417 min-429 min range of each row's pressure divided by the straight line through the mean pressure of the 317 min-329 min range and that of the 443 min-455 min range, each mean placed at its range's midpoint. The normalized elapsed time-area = 17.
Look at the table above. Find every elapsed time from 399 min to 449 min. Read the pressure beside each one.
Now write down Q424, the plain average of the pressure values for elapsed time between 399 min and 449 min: 96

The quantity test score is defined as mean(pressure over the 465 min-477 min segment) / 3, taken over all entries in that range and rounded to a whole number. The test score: 39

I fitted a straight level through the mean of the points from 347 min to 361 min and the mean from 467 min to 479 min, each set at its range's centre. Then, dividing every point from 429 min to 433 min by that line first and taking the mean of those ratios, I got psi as 0.87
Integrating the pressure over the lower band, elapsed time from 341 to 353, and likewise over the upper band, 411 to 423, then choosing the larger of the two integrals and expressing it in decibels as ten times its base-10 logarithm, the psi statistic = 31.3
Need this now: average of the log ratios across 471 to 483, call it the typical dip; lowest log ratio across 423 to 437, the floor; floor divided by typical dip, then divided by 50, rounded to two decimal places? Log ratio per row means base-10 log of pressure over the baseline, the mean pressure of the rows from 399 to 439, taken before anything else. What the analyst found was -0.05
